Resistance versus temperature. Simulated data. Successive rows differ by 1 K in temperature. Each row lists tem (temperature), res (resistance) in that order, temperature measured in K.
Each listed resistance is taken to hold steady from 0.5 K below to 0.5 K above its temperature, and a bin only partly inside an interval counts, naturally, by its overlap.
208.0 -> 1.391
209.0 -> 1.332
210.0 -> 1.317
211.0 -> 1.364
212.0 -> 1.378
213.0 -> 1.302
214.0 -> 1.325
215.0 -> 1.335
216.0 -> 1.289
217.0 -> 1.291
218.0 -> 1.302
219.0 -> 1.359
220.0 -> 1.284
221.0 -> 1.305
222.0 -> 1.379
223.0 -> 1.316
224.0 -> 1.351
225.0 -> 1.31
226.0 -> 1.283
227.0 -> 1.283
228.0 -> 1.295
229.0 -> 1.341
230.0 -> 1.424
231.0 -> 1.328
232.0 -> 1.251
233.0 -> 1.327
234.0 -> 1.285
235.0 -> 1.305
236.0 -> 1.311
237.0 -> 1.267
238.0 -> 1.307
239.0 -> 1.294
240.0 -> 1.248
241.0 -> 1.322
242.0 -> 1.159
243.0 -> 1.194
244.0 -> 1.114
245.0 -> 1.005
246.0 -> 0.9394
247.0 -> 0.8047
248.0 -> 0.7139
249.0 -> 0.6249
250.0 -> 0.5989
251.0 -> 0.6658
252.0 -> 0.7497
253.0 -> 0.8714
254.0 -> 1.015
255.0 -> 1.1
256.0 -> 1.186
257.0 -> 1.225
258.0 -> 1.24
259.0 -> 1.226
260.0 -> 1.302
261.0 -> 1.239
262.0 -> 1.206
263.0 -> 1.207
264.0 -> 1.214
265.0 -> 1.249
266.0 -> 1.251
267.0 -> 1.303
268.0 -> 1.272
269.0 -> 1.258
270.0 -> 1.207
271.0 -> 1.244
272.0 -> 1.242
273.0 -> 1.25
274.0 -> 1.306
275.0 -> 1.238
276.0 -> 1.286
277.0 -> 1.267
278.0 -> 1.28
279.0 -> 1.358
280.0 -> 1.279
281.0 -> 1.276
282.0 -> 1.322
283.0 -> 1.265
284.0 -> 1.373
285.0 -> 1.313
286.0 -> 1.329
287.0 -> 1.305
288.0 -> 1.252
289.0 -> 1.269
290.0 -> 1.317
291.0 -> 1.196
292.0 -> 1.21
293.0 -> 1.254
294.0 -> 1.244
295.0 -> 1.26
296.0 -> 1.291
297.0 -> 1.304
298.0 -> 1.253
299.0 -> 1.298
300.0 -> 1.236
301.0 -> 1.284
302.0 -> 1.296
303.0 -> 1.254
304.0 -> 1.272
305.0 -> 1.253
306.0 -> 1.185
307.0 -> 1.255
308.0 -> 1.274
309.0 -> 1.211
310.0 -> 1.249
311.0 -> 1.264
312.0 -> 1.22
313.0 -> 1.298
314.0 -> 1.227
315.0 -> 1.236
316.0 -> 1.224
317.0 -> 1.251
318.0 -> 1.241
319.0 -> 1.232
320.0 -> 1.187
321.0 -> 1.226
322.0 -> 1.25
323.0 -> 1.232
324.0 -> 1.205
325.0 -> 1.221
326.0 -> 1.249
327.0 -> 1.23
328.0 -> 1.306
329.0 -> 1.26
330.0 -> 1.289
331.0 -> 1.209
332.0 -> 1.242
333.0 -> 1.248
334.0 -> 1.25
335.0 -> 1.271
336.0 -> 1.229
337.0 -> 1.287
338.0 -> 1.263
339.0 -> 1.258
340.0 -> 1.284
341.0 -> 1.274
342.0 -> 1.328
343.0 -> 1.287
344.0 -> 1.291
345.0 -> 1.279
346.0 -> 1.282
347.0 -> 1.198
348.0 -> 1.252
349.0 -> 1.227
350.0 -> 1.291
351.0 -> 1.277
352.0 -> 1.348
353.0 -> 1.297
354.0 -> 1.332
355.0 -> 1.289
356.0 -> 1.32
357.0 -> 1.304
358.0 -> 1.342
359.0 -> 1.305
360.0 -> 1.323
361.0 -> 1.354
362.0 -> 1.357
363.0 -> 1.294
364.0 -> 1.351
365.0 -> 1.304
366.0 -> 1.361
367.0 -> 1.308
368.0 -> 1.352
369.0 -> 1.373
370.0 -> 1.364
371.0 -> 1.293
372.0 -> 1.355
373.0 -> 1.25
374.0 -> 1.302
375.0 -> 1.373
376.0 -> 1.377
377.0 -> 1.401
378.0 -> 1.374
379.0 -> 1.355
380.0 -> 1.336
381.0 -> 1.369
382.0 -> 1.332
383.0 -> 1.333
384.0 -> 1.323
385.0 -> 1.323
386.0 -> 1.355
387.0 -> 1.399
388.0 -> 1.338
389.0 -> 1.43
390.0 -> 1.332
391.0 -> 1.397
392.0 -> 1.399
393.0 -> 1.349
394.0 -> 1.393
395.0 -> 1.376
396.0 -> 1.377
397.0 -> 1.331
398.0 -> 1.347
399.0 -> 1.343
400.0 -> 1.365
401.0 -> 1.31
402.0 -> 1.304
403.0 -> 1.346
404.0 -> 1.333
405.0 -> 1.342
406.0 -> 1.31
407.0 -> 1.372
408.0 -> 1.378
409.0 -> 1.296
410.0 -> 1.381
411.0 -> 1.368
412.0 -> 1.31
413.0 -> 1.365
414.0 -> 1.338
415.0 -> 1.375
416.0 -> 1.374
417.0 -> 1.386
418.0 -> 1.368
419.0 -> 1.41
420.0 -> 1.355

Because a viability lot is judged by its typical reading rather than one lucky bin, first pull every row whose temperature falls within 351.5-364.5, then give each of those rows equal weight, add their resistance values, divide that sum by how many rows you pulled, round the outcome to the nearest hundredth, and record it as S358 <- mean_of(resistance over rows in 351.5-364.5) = 1.32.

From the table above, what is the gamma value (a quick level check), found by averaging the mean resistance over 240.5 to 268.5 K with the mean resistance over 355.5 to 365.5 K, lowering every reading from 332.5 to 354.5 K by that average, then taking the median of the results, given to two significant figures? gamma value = 0.080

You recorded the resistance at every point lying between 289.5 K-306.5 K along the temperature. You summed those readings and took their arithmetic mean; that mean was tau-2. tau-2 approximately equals 1.26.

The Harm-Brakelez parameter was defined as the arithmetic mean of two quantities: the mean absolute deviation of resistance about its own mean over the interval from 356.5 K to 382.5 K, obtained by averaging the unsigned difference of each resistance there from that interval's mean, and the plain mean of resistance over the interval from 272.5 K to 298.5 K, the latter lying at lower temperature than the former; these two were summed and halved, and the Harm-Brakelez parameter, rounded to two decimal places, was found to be 0.65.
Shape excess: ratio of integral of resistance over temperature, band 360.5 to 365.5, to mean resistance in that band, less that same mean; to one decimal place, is 3.7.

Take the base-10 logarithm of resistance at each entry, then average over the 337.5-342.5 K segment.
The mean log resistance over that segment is 0.108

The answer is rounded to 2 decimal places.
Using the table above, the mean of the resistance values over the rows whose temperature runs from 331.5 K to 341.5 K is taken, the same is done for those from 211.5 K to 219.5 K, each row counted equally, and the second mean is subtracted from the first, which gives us -0.06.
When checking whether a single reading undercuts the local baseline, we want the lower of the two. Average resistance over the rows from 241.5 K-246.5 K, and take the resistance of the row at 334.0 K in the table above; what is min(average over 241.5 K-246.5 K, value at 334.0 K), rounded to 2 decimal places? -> 1.08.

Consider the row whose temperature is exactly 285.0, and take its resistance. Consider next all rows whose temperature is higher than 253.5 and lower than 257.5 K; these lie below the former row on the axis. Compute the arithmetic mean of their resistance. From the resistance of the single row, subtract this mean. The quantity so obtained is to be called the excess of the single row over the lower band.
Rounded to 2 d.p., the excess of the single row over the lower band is 0.18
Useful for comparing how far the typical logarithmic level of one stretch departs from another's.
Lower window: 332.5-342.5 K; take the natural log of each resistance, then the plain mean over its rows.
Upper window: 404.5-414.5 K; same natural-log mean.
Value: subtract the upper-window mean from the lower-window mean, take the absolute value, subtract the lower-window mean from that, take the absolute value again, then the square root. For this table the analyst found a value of 0.42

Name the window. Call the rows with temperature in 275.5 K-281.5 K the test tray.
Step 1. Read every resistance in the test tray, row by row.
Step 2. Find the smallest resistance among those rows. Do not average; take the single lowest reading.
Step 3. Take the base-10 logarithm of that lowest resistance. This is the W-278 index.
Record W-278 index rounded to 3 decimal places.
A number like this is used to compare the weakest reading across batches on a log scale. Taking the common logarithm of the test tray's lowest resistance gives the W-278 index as 0.103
